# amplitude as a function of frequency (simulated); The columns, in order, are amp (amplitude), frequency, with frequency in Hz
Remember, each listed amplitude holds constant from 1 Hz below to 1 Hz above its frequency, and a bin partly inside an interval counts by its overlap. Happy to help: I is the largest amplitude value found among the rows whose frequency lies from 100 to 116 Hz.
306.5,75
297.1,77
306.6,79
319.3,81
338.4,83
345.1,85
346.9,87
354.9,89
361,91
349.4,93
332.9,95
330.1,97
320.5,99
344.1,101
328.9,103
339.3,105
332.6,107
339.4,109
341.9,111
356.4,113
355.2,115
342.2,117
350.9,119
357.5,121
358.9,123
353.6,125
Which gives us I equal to 356.4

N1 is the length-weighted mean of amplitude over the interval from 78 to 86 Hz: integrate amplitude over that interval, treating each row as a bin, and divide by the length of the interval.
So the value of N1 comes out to 327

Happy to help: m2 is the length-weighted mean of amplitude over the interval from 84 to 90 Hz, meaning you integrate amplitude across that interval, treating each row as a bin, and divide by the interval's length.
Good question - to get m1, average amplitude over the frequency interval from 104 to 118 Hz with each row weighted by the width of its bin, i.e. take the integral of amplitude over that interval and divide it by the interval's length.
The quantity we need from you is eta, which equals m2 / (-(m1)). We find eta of -1.01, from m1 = 344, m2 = 349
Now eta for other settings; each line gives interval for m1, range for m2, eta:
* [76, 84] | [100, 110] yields -1.07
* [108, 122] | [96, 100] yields -0.93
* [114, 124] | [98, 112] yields -0.95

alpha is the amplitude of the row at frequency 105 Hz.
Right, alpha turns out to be 339.3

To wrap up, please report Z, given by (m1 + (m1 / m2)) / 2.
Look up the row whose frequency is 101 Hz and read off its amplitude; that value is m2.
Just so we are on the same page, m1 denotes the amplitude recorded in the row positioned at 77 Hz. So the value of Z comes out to 149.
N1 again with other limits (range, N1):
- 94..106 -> 333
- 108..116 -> 348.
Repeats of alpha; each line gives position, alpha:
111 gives 341.9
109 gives 339.4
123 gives 358.9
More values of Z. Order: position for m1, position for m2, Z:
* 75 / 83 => 154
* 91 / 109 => 181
